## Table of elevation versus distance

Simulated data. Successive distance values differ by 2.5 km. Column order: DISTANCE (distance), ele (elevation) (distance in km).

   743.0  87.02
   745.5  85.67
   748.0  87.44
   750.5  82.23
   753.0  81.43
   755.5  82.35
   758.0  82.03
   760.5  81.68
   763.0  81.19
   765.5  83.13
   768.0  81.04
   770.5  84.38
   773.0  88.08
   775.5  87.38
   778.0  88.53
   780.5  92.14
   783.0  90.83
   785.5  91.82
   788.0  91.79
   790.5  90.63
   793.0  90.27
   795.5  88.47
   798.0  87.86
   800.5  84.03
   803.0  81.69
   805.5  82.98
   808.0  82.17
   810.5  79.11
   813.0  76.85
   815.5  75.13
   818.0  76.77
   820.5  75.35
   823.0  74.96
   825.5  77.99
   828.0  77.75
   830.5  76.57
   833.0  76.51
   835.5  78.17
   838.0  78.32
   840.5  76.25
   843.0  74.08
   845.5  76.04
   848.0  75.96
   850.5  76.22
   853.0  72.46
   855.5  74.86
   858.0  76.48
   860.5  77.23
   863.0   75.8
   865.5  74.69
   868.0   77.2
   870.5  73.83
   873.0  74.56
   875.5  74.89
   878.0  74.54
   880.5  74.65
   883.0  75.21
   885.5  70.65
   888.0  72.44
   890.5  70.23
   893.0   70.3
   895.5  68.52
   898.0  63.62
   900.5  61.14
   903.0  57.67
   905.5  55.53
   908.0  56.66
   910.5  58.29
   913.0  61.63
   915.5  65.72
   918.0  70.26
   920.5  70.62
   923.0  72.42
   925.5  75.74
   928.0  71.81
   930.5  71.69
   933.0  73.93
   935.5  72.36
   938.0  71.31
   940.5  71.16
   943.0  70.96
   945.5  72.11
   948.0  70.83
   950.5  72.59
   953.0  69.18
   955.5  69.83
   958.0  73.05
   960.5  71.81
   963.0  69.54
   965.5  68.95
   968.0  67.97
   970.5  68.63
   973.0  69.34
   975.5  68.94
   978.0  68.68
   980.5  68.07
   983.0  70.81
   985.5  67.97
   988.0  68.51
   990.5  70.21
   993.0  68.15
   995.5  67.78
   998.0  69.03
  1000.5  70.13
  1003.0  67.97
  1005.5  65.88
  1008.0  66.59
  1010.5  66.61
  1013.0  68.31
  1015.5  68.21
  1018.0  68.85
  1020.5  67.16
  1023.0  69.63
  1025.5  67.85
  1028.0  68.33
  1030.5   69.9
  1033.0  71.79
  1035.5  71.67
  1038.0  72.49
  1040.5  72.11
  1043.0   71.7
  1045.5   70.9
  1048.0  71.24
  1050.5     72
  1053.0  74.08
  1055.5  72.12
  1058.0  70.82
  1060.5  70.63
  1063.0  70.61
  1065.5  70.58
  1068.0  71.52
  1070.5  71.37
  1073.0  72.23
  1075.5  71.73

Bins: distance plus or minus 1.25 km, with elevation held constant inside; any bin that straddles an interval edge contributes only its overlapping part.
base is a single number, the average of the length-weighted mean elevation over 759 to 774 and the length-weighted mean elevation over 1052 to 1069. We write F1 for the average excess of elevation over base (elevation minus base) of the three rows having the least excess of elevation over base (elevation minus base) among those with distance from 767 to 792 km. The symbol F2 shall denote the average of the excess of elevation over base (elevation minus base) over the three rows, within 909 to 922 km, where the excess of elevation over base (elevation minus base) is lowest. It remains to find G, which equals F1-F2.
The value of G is 22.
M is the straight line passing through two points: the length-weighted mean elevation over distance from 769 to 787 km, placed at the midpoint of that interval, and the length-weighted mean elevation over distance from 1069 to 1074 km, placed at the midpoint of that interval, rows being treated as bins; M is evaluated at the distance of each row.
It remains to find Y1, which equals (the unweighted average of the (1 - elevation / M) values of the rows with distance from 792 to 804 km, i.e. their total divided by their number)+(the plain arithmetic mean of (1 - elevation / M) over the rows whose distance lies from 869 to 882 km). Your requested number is 0.12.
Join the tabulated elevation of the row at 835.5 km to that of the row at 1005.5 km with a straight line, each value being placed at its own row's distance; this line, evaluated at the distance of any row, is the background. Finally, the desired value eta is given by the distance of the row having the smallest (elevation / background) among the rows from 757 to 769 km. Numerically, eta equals 763.0 km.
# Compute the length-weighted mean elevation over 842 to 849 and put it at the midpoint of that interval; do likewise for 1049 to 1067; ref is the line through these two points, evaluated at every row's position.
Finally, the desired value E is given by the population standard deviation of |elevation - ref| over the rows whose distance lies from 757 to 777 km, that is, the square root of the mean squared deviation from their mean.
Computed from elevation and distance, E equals 2.7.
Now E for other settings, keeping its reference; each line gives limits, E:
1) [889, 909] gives 5.6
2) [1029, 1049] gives 0.6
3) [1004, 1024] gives 1.3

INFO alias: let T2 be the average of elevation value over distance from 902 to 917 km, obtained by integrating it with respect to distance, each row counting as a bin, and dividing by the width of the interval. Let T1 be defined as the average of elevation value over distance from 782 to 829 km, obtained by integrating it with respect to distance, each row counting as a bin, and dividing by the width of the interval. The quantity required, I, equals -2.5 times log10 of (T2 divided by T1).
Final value 0.36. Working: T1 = 83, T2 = 59.5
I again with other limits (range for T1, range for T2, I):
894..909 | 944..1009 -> -0.14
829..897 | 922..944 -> 0.03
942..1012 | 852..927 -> -0.01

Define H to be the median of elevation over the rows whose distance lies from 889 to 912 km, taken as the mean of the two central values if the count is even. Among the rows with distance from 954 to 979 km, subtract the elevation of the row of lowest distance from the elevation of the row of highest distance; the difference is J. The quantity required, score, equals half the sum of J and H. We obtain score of 30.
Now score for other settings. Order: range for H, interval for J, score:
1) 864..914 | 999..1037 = 36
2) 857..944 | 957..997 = 33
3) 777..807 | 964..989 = 44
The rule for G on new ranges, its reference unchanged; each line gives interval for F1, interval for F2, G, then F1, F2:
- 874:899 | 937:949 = -4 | -9.8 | -6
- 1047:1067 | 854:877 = -4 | -6.7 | -3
